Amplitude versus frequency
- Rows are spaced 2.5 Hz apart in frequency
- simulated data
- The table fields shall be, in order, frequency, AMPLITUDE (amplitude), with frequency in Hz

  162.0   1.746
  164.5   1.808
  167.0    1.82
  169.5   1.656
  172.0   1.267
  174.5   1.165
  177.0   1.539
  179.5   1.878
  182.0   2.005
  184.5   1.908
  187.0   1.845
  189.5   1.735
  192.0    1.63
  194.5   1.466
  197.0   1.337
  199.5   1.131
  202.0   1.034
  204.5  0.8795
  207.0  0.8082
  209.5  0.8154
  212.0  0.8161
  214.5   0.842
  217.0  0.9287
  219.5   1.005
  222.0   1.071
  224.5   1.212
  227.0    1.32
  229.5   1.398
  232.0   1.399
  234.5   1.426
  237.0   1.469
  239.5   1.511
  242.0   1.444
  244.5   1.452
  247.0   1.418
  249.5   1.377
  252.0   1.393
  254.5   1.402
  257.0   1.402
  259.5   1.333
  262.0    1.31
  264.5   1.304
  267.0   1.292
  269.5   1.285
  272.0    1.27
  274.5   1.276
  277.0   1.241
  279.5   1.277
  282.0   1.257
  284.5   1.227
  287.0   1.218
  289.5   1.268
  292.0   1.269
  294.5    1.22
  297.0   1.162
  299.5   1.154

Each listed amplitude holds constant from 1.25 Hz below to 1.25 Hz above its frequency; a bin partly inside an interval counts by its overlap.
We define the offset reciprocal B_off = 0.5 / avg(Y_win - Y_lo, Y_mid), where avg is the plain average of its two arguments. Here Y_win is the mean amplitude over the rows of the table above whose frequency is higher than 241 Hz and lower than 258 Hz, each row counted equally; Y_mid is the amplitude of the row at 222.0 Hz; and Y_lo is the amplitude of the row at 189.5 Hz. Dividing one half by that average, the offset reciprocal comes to 1.34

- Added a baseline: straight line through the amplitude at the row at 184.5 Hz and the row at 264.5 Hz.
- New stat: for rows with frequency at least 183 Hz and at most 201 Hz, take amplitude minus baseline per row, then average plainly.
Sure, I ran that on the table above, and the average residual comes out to -0.27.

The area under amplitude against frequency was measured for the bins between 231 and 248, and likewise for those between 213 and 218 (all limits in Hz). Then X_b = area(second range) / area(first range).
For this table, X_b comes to 0.2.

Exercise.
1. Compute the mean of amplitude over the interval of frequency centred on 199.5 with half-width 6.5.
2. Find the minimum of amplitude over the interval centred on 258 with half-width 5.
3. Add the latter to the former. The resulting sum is 2.5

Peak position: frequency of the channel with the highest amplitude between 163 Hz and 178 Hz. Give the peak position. 167.0 Hz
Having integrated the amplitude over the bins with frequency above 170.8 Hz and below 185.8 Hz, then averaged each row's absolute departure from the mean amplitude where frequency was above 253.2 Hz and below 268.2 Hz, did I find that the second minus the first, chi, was -24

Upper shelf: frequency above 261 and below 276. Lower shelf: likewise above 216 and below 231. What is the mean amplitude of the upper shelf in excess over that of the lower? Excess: 0.1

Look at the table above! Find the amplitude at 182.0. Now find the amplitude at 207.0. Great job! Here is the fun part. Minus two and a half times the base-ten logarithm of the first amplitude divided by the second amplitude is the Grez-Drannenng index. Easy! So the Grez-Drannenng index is -1.0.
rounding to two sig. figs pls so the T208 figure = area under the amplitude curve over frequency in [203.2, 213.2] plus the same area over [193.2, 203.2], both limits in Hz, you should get 21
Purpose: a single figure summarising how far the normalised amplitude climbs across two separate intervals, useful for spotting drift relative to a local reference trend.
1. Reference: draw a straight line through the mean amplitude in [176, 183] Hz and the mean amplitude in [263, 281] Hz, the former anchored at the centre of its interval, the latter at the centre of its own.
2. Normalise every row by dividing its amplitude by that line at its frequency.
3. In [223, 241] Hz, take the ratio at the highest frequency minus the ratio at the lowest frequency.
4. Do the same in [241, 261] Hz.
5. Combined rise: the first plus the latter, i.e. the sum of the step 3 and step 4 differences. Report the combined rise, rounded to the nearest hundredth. 0.24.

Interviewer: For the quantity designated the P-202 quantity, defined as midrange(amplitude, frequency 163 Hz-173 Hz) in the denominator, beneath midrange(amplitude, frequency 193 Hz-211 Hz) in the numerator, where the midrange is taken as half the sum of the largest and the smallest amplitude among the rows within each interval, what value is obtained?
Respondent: 0.74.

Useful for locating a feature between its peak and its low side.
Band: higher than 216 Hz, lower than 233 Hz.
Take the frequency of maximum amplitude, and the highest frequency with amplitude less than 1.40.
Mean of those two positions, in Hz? 232.0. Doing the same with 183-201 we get 192.0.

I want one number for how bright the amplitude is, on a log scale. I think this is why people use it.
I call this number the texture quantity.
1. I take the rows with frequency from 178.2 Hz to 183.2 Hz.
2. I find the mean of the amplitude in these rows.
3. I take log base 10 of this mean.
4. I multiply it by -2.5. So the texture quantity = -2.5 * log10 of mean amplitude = -0.72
